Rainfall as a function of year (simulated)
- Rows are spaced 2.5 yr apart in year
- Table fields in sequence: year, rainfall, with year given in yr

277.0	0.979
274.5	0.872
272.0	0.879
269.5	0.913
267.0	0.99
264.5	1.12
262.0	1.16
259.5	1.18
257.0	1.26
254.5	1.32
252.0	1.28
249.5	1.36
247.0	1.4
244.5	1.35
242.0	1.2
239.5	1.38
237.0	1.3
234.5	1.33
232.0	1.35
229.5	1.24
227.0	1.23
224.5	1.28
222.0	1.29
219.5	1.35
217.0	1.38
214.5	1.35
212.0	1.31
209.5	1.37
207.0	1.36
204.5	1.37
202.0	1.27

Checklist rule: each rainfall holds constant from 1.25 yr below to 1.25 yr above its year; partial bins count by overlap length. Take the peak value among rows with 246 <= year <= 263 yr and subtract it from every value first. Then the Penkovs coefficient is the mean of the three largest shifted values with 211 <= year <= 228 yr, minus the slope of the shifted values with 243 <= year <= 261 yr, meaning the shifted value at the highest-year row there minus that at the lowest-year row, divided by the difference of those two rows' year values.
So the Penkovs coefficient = -0.029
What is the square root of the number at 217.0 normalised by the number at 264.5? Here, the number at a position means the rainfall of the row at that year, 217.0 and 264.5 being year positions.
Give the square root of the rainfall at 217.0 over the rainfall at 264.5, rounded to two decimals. 1.11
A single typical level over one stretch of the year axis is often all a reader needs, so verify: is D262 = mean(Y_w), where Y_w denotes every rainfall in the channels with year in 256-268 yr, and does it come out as 1.14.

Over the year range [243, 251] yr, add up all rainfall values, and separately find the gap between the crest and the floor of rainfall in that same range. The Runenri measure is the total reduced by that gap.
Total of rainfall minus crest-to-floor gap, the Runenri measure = 4.1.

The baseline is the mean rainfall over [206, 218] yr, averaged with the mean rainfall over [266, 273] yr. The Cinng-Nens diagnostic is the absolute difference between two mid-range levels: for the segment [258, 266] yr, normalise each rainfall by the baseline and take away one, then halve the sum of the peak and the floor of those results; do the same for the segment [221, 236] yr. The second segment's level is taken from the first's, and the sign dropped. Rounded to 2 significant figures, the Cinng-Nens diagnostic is 0.12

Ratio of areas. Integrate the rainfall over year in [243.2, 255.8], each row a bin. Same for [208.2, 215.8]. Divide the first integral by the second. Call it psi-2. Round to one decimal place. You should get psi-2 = 1.7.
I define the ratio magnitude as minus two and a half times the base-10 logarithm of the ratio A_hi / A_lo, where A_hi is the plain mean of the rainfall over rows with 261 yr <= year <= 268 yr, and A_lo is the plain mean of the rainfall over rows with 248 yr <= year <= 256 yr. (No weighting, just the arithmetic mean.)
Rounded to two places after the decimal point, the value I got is 0.21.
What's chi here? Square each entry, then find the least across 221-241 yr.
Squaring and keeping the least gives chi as 1.5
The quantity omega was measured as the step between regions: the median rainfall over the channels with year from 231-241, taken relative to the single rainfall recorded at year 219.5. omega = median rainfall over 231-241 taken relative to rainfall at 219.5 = -0.01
